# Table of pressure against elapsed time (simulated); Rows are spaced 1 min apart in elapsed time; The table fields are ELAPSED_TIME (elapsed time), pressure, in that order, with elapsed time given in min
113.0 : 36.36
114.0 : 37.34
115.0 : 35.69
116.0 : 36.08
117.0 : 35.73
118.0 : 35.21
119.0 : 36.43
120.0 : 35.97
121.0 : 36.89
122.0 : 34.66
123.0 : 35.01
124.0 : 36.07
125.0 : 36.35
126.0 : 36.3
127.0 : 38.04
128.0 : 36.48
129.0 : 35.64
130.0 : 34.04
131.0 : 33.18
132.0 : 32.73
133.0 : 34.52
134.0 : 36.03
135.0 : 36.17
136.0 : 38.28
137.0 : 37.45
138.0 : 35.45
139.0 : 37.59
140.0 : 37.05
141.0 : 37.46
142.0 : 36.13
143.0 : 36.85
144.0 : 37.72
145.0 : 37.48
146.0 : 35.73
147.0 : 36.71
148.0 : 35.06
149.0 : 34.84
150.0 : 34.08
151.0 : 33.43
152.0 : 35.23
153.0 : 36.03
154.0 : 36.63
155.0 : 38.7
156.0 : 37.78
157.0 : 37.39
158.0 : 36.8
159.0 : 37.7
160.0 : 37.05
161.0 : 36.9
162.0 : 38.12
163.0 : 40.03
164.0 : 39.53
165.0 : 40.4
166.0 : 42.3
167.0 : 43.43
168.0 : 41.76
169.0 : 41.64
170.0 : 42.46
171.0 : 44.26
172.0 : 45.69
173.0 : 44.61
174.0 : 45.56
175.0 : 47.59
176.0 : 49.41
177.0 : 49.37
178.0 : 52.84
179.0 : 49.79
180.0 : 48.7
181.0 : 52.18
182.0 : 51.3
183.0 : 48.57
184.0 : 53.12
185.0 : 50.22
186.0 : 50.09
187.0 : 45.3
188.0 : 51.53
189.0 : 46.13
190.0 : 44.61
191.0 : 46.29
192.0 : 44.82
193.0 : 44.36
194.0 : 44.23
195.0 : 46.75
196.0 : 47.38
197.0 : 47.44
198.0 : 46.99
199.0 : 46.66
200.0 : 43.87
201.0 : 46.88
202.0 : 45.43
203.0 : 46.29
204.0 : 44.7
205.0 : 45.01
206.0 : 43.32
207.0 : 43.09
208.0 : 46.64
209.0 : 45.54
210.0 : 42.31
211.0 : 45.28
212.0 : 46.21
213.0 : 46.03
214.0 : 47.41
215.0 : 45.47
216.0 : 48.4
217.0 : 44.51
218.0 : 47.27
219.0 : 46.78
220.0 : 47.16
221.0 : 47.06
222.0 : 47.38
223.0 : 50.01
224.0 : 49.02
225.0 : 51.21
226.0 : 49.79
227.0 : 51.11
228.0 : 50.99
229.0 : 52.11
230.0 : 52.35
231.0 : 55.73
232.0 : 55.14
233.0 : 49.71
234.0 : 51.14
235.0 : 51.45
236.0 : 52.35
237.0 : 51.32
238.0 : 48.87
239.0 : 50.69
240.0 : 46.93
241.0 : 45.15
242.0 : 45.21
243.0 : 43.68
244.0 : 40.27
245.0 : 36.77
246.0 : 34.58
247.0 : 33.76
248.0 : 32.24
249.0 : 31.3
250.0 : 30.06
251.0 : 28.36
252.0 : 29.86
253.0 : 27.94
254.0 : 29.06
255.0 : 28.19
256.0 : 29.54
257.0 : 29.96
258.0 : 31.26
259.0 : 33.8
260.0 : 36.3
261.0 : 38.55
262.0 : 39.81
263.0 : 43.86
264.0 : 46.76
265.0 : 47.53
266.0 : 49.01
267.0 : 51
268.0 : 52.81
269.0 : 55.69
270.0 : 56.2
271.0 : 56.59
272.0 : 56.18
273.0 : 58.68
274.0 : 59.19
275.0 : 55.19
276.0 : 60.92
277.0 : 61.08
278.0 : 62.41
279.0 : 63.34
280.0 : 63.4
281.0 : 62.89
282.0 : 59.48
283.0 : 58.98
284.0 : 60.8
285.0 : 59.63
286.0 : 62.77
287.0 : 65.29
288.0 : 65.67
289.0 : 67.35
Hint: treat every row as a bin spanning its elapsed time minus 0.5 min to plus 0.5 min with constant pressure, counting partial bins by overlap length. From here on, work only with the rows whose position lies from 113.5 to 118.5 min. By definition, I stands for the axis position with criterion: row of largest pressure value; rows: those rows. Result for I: 114.0 min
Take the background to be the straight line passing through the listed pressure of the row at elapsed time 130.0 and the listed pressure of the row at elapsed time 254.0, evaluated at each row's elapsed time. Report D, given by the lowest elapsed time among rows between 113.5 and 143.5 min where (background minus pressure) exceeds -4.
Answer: 114.0 min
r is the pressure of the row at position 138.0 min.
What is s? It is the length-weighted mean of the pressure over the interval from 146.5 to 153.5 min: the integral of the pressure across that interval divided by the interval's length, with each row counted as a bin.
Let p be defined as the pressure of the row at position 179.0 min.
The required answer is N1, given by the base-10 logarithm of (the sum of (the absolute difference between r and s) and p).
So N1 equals 1.70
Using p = 49.79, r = 35.45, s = 35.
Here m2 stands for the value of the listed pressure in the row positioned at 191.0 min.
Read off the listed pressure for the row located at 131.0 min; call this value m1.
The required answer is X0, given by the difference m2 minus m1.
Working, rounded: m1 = 33.18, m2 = 46.29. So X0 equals 13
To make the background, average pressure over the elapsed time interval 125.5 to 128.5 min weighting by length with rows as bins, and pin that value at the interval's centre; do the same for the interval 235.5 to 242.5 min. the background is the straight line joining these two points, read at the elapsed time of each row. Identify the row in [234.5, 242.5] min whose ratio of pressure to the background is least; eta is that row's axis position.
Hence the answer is 242.0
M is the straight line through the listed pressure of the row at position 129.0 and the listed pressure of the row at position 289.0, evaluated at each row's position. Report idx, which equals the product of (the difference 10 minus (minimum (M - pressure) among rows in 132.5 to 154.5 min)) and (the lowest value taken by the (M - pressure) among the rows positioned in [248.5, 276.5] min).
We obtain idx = 43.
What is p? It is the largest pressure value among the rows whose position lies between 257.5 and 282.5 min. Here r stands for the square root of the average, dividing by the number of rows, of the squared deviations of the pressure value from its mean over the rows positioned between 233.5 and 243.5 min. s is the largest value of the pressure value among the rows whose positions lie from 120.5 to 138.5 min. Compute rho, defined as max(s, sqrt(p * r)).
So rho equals 38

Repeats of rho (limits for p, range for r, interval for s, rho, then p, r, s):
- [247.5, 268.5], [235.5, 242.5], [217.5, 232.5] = 56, 52.81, 2.7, 55.73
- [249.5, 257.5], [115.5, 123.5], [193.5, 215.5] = 47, 30.06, 0.7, 47.44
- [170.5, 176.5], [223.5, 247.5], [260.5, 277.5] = 61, 49.41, 5.9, 61.08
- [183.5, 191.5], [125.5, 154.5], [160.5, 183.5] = 53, 53.12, 1.5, 52.84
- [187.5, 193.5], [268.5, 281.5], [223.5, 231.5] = 56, 51.53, 3.0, 55.73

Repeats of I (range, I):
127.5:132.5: 128.0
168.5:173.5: 172.0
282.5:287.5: 287.0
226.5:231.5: 231.0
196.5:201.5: 197.0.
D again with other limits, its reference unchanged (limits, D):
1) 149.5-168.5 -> 150.0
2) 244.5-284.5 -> 248.0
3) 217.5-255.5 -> 248.0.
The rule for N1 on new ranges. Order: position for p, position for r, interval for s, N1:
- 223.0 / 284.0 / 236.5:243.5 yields 1.80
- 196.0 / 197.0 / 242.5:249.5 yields 1.77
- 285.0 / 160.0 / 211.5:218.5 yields 1.84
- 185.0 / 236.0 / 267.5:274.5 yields 1.74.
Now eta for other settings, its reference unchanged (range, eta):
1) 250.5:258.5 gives 253.0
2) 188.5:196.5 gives 194.0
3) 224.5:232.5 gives 226.0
